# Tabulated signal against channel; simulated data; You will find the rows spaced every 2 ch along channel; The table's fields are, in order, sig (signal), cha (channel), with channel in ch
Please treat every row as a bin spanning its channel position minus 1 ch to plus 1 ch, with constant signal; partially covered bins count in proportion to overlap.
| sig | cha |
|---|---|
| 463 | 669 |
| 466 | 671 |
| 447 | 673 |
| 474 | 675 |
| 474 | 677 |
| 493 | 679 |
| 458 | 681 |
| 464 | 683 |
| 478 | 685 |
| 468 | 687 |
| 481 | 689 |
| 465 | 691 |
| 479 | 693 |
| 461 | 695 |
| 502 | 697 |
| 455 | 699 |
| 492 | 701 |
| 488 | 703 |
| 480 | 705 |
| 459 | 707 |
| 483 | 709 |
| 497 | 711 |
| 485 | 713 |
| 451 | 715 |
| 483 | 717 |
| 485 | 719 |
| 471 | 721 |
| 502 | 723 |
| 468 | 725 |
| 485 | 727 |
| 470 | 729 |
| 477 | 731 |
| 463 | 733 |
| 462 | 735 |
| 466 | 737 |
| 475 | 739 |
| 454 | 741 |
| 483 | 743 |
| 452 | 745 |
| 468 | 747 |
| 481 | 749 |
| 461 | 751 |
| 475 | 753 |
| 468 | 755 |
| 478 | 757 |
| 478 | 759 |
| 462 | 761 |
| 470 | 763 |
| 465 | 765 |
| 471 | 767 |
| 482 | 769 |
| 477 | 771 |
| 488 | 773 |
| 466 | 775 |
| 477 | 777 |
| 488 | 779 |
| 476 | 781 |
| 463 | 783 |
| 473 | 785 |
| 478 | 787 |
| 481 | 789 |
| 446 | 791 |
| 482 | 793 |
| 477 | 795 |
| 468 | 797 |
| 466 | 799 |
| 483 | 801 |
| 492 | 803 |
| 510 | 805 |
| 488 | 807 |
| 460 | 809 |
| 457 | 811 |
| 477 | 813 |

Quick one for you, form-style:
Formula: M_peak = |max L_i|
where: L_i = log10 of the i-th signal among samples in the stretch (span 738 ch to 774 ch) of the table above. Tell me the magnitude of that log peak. 2.69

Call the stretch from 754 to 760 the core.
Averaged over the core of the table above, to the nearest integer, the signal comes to 475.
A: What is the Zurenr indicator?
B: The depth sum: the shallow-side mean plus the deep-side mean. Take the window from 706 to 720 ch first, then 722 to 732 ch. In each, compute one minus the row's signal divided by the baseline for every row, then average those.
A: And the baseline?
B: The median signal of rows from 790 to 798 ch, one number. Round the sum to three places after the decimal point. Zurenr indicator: -0.027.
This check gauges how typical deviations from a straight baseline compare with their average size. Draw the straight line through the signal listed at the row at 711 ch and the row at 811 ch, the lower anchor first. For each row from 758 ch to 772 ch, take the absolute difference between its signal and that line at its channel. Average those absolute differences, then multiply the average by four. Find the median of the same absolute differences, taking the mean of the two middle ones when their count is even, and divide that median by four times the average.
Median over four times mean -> 0.228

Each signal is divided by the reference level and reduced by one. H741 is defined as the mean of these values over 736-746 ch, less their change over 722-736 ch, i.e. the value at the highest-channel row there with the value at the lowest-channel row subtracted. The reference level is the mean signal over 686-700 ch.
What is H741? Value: 0.07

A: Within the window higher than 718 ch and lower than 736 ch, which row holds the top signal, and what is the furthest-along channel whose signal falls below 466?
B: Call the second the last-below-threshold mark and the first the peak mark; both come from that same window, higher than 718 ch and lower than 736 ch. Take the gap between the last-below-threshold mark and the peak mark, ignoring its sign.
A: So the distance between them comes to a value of 12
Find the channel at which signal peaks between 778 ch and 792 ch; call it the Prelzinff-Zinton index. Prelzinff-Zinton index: 779 ch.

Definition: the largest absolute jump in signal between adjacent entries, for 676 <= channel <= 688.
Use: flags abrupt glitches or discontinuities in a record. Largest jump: 35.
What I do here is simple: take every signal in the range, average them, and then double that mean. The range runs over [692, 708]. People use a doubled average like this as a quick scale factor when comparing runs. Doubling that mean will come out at 954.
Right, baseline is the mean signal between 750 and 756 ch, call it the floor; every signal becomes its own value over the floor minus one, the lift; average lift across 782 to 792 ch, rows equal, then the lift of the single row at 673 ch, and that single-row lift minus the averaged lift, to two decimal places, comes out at -0.05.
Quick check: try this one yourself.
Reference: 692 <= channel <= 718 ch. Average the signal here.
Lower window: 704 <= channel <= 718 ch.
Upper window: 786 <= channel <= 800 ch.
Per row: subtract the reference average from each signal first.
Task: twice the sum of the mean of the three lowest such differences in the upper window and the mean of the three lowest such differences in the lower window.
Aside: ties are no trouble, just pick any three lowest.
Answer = -65.6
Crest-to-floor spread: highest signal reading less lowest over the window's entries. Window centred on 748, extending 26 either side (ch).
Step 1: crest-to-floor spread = 50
